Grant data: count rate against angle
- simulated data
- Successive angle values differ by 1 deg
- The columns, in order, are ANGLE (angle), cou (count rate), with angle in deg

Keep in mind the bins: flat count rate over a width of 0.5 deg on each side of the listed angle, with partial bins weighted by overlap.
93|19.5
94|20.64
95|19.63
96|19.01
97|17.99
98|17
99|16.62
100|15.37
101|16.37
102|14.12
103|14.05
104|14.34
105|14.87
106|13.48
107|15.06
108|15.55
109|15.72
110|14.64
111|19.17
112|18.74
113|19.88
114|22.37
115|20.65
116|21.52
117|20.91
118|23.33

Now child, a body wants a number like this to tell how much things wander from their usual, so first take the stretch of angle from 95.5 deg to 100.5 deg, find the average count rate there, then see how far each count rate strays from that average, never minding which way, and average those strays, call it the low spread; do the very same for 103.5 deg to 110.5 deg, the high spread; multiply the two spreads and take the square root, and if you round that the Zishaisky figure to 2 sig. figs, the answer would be 0.76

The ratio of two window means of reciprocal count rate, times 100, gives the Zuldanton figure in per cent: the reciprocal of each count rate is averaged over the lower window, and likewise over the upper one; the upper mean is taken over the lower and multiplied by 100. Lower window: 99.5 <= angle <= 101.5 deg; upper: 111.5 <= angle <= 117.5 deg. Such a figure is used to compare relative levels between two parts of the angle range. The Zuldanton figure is 77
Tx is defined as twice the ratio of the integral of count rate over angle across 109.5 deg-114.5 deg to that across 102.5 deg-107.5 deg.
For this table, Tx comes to 2.64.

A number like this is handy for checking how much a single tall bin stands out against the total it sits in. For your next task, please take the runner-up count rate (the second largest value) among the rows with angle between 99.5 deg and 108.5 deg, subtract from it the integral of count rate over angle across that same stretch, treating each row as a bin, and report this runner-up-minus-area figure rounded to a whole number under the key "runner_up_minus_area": -118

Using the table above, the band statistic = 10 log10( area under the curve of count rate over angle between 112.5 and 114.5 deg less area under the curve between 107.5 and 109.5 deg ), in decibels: 10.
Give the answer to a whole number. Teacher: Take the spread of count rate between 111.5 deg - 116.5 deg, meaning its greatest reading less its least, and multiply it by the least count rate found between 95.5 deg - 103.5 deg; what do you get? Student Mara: 51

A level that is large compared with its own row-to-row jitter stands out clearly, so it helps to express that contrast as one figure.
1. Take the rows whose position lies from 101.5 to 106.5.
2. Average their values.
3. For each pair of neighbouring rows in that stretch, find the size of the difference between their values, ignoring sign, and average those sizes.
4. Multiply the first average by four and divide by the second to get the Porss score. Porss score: 99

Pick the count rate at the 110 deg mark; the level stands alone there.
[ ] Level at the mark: 14.64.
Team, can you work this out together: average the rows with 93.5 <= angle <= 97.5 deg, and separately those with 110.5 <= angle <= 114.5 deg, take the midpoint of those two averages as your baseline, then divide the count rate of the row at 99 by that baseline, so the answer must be 0.84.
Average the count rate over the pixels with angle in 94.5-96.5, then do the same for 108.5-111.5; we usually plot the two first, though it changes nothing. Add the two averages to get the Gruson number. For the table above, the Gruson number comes 35.8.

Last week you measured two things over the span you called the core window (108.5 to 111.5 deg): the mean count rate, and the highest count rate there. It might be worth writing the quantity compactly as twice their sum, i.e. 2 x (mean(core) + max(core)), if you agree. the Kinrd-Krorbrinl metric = 71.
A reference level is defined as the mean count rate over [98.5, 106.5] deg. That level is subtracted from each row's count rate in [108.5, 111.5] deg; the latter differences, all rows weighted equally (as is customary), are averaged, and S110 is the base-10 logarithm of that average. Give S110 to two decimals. 0.21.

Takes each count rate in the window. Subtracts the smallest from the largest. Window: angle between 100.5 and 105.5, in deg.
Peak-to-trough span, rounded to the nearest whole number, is 2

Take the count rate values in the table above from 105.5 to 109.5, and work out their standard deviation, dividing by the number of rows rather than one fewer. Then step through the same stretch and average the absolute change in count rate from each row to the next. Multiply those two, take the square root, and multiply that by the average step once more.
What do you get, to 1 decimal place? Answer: 0.6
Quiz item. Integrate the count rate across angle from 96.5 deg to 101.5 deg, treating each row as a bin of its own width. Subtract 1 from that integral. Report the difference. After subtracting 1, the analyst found 82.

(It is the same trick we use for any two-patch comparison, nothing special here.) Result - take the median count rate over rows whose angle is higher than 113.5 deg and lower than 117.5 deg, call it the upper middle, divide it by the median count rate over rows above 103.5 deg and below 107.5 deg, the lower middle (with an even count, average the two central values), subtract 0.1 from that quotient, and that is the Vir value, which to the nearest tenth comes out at 1.4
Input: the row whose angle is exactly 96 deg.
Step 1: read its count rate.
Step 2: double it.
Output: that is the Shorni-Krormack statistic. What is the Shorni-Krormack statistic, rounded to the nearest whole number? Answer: 38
